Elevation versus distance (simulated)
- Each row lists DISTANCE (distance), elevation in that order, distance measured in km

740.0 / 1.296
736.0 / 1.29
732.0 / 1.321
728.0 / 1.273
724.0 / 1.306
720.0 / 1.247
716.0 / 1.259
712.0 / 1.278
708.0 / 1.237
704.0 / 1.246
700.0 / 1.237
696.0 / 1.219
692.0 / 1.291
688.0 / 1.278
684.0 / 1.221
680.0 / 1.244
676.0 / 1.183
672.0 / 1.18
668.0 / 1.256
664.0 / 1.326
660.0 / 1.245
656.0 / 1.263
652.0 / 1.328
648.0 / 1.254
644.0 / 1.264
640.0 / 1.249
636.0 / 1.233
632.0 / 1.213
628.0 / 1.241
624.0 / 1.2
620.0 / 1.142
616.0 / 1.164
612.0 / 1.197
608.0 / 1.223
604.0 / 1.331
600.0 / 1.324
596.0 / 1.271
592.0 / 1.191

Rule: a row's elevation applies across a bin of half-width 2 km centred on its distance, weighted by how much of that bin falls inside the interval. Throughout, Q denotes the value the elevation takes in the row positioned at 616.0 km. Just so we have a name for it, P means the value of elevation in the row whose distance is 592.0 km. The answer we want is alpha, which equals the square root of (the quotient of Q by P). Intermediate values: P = 1.191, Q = 1.164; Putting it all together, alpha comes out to 0.99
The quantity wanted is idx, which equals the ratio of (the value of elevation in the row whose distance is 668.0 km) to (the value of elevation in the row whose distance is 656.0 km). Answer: 0.99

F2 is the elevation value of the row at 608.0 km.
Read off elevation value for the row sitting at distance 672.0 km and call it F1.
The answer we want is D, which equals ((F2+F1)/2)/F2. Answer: 0.98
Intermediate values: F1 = 1.18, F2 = 1.223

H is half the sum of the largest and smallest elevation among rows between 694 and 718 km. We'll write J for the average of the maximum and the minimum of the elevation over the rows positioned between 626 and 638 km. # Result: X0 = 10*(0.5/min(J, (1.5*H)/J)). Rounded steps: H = 1.25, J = 1.23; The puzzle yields 4.07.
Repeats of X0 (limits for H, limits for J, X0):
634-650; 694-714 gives 4.00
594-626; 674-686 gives 4.12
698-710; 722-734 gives 3.86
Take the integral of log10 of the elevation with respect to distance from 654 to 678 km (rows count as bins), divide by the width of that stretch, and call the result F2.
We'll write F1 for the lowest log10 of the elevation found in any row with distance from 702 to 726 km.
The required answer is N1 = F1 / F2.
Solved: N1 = 0.98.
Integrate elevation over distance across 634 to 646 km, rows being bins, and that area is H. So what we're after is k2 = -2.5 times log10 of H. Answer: -2.94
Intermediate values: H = 15.0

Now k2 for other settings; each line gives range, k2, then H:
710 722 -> -2.95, 15.1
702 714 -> -2.94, 15.0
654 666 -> -2.96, 15.3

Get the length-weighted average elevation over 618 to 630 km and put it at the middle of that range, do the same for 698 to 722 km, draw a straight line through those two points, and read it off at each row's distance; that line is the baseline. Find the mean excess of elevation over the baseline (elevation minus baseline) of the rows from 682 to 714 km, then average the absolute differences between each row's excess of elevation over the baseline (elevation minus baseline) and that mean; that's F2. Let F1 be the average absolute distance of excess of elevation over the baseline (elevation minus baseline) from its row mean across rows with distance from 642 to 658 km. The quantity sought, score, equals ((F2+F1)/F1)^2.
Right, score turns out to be 3.9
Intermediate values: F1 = 0.025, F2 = 0.0239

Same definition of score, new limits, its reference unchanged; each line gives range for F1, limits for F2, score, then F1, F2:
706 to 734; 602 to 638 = 7.3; 0.022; 0.0370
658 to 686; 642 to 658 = 2.7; 0.039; 0.0247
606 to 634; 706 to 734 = 3.6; 0.024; 0.0218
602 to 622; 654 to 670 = 2.2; 0.056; 0.0261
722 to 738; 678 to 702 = 5.9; 0.017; 0.0249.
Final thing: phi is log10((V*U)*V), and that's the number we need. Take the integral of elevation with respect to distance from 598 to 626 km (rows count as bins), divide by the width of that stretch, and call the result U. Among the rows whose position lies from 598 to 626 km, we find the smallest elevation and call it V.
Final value 0.20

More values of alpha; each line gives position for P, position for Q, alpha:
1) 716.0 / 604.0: 1.03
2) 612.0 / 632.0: 1.01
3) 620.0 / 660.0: 1.04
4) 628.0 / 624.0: 0.98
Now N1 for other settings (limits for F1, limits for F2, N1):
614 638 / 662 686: 0.63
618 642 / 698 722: 0.59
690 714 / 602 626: 1.05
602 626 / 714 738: 0.53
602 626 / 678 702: 0.60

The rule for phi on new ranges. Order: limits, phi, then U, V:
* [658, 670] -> 0.30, 1.28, 1.245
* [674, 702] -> 0.24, 1.24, 1.183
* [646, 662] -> 0.29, 1.27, 1.245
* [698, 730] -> 0.29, 1.26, 1.237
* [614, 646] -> 0.20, 1.21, 1.142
